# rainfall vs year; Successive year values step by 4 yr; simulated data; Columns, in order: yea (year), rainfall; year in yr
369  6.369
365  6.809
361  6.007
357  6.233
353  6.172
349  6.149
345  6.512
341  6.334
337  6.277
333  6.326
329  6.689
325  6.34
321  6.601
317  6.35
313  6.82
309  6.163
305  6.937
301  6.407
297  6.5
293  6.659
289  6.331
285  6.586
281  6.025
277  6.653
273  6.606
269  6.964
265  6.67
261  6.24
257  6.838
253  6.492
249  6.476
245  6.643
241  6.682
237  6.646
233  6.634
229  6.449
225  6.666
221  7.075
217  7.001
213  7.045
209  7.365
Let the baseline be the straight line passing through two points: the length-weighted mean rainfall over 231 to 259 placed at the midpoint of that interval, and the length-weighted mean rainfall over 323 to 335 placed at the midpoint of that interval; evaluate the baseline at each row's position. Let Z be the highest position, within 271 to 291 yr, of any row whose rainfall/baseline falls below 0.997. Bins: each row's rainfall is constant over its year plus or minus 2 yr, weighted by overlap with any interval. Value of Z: 289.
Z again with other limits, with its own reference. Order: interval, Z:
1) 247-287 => 281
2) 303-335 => 333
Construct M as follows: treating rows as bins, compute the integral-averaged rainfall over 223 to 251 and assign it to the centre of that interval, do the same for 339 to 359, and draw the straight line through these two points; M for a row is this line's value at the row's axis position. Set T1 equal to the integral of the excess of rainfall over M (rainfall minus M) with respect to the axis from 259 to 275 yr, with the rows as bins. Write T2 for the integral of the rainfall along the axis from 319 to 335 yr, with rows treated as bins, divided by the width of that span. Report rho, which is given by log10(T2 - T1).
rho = 0.68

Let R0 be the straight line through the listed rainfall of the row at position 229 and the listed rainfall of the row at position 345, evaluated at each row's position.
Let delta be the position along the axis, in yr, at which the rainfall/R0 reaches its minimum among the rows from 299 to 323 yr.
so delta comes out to 309 yr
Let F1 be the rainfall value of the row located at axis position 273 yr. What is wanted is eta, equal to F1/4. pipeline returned 1.65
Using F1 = 6.606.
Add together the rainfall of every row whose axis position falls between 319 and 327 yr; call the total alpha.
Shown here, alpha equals 12.94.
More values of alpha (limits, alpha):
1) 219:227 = 13.74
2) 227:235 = 13.08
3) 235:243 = 13.33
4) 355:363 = 12.24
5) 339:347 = 12.85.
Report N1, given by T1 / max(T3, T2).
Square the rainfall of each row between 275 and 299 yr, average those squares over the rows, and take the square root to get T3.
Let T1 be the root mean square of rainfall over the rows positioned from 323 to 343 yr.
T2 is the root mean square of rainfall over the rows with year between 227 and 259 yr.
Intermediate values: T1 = 6.39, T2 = 6.61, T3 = 6.46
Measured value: 0.97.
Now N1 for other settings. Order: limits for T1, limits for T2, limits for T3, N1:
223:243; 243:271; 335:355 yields 1.00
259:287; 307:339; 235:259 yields 0.99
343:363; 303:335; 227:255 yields 0.95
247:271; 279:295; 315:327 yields 1.03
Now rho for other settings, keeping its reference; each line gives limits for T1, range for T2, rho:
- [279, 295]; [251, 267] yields 0.87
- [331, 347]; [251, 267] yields 0.76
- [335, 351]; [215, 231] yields 0.81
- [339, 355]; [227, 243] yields 0.81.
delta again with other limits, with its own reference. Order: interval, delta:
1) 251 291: 281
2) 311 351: 349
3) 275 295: 281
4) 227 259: 229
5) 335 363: 361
